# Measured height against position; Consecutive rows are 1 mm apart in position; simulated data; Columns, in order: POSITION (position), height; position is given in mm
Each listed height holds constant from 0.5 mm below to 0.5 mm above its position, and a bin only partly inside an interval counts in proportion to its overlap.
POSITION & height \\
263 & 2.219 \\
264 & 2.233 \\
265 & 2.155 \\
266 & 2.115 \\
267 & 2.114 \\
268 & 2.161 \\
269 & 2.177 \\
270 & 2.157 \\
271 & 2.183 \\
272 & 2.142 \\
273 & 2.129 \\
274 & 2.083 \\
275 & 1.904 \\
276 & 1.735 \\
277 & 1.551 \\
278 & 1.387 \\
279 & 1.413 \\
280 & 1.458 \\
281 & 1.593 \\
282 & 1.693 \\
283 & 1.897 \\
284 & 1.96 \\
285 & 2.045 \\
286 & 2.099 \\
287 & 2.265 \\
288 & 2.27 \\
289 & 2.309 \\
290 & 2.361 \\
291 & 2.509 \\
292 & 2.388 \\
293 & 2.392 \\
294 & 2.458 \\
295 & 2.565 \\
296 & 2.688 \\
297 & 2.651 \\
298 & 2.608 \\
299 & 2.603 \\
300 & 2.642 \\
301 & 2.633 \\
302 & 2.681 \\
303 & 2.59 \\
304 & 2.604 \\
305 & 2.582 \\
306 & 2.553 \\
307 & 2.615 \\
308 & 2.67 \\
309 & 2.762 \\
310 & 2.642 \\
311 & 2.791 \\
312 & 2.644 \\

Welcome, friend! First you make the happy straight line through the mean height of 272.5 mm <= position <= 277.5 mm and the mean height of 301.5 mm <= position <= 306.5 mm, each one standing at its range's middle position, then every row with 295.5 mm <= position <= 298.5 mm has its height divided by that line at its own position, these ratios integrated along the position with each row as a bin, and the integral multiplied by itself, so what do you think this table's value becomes 10.7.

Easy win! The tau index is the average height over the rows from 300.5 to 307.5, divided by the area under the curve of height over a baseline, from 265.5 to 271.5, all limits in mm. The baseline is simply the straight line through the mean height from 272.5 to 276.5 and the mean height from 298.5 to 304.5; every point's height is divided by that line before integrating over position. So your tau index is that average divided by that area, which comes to 0.37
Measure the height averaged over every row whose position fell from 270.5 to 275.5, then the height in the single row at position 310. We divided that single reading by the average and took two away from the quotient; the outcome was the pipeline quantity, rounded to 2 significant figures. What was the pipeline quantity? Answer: -0.73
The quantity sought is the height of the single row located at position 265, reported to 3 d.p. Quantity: 2.155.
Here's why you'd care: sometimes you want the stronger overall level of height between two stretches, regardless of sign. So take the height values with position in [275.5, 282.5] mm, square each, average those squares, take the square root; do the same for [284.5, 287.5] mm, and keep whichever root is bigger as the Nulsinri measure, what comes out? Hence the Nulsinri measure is 2.14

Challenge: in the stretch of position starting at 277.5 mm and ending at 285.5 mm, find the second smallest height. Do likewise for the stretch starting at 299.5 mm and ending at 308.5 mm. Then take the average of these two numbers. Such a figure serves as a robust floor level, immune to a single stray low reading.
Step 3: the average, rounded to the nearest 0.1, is 2.0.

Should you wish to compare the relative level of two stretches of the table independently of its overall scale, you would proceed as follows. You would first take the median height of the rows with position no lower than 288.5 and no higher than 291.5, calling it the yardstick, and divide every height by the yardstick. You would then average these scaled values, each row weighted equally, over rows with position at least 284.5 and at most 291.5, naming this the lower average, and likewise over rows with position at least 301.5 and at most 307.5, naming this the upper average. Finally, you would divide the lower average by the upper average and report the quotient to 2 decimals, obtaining 0.87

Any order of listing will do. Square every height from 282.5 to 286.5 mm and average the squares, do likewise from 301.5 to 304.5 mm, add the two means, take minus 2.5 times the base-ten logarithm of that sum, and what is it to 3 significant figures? -2.59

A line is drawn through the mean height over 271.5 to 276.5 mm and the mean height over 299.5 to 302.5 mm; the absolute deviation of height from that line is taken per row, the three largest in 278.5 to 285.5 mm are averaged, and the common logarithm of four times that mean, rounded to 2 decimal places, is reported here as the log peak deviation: 0.42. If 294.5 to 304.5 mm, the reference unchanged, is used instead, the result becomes -0.29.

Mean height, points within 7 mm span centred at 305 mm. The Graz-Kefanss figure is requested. 2.6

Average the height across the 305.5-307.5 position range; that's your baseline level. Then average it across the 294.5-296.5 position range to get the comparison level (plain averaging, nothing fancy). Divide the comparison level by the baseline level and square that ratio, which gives 1.0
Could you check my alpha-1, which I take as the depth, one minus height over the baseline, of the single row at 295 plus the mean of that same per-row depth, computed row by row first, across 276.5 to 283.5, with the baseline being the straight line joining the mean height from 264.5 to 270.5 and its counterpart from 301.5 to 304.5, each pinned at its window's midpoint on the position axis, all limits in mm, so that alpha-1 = 0.30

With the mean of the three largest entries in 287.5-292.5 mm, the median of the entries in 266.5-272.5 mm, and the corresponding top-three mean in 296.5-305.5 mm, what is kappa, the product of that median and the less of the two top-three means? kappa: 5.2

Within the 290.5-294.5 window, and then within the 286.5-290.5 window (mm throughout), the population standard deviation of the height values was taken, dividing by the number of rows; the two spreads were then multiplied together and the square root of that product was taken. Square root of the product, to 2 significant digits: 0.044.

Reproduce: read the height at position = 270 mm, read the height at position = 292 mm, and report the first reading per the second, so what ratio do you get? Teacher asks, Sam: 0.90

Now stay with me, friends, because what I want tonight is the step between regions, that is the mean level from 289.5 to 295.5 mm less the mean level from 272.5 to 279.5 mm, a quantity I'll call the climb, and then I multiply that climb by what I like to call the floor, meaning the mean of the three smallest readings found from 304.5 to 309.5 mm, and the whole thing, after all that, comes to 1.8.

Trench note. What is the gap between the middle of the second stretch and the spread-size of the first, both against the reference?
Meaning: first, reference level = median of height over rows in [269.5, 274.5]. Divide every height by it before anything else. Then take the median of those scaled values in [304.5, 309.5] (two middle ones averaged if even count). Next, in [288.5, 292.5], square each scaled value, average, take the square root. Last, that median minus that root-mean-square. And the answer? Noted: 0.10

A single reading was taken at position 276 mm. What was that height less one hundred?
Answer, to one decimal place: -98.3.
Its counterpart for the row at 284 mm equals -98.0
